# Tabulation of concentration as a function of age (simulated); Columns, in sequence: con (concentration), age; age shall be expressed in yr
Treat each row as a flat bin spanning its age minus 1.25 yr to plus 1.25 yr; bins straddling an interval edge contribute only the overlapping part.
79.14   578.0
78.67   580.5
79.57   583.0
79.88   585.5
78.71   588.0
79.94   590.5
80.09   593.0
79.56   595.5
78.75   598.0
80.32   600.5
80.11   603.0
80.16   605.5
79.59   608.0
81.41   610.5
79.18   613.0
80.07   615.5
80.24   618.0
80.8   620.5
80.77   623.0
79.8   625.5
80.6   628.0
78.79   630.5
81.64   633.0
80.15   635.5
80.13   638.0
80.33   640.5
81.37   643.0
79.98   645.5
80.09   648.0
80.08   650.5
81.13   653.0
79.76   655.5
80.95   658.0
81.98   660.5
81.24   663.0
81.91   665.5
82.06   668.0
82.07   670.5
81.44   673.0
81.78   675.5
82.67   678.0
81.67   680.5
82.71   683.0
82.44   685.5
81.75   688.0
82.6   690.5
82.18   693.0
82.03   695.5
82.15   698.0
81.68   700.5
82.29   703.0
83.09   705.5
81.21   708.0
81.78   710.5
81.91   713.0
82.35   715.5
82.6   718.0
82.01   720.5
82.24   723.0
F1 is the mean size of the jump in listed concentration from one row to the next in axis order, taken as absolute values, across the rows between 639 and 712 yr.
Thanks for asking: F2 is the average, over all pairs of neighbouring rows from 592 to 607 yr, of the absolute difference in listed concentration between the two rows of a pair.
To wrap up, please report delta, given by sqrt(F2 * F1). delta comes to 0.66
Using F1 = 0.70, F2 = 0.63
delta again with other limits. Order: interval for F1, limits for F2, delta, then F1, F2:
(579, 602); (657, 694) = 0.72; 0.83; 0.62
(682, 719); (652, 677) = 0.61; 0.55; 0.68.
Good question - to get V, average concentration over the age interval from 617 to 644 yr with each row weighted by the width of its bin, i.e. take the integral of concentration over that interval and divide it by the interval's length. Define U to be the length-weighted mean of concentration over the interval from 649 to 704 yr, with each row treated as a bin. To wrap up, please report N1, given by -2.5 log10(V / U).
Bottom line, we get 0.018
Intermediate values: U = 81.7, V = 80.4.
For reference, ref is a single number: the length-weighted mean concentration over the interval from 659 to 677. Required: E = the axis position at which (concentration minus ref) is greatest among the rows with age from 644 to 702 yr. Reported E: 683.0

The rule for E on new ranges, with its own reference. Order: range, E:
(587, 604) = 600.5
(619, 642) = 633.0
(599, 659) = 633.0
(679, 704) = 683.0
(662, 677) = 670.5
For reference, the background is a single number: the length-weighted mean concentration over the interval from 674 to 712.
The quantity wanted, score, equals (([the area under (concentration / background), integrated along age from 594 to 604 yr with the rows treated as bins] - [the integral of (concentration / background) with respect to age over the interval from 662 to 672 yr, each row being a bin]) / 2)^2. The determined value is 0.017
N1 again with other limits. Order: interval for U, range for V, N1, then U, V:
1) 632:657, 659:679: -0.019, 80.5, 81.9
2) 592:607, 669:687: -0.031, 79.8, 82.1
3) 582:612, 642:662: -0.011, 79.8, 80.7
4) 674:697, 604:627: 0.026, 82.2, 80.2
